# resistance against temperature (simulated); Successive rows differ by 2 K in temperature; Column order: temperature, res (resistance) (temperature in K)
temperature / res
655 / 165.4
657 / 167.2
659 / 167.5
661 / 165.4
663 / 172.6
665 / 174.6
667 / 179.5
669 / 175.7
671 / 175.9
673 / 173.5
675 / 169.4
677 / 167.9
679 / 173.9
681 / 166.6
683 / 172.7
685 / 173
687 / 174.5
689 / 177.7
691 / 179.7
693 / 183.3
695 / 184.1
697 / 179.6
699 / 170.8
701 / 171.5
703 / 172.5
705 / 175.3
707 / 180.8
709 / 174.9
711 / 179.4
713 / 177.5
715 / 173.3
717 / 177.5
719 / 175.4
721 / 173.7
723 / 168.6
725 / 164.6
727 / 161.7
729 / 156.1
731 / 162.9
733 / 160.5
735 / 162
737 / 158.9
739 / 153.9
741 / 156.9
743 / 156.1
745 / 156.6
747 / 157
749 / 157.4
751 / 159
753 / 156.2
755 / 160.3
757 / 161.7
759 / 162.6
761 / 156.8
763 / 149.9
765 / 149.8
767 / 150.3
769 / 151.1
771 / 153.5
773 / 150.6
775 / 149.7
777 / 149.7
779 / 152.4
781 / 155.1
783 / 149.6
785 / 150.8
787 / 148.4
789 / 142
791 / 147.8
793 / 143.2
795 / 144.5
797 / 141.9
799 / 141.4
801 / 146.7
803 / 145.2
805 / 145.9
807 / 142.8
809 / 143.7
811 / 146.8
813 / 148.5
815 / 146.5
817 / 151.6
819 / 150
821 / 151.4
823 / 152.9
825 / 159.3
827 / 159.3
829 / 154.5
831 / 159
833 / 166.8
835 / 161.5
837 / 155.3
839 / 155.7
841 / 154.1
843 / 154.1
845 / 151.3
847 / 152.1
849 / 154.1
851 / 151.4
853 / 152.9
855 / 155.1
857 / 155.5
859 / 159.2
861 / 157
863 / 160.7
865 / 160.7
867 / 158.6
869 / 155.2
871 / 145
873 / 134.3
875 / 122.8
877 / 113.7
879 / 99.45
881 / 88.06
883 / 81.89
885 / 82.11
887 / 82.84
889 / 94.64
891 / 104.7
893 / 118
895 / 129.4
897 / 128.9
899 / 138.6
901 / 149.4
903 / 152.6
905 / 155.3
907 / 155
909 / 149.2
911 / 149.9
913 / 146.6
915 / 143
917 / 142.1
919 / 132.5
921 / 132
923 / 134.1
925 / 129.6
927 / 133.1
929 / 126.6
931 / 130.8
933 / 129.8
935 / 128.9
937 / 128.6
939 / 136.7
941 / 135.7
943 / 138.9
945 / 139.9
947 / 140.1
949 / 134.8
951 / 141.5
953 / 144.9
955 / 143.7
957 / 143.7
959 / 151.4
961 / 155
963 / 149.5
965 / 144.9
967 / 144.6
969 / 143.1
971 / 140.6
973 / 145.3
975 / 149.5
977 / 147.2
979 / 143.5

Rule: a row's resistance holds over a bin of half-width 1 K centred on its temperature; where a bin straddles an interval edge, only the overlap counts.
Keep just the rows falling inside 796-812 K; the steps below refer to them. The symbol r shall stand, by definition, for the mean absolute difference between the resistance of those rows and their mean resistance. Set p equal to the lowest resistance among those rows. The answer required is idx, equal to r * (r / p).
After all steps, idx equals 0.02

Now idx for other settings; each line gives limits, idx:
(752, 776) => 0.12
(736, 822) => 0.15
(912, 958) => 0.22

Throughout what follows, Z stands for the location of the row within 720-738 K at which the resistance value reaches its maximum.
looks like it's 721 K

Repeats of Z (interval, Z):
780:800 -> 781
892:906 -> 905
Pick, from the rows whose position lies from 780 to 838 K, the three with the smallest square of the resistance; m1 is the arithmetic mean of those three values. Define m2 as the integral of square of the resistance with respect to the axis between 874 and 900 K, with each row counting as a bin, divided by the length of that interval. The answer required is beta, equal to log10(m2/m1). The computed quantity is -0.23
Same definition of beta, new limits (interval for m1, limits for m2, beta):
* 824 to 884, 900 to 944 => 0.38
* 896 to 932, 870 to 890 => -0.16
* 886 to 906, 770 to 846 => 0.41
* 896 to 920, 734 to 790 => 0.13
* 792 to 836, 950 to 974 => 0.02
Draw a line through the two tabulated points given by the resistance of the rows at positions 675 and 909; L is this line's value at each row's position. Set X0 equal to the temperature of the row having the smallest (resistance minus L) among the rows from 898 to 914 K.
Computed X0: 899 K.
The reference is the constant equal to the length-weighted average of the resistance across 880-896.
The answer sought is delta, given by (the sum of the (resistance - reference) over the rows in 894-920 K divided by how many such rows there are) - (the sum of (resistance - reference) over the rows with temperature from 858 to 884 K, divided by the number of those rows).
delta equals 10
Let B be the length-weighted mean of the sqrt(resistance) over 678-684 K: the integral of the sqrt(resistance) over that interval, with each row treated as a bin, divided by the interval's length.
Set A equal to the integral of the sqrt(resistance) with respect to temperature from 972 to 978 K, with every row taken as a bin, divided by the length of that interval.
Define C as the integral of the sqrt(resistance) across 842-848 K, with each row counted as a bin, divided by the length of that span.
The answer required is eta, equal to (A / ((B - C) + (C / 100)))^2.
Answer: 202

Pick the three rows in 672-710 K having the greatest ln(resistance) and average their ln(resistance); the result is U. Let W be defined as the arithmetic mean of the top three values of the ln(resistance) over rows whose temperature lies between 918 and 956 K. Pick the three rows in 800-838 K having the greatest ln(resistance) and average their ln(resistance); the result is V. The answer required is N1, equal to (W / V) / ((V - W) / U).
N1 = 41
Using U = 5.21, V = 5.09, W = 4.97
